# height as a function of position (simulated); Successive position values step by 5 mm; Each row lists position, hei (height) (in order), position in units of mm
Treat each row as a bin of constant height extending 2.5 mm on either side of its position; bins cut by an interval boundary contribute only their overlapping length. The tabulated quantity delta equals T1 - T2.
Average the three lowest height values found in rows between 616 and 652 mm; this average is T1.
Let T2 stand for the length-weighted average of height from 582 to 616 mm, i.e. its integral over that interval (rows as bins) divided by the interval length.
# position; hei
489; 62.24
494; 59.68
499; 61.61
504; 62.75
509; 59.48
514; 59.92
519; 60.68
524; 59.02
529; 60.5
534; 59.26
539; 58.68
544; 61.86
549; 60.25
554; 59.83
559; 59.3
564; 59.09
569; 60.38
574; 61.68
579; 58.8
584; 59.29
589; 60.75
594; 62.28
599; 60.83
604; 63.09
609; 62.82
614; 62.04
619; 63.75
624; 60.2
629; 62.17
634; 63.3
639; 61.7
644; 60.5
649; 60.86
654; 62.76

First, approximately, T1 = 60.5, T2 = 61.6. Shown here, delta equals -1.1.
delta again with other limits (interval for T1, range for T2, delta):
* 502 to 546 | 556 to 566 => -0.2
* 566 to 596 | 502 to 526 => -0.9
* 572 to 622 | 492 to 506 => -1.7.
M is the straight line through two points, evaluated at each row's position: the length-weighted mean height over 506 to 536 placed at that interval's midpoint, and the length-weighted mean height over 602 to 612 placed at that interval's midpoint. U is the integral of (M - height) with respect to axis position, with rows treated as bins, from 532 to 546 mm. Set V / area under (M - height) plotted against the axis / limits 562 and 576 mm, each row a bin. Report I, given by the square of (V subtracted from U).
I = 62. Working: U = 9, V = 16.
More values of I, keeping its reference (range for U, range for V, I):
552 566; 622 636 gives 0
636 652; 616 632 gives 688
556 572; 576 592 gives 94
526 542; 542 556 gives 89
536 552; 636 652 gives 1732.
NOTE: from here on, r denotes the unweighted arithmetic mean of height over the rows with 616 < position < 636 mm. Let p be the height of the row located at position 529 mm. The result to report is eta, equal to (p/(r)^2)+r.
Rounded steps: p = 60.5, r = 62.4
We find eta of 62.4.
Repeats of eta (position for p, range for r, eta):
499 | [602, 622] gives 62.9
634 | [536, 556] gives 60.2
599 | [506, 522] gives 60.0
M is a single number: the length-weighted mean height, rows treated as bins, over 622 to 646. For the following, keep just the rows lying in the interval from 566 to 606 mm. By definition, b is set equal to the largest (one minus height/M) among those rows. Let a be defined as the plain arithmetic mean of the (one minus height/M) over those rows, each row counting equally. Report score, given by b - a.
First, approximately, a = 0.012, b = 0.0458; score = 0.0339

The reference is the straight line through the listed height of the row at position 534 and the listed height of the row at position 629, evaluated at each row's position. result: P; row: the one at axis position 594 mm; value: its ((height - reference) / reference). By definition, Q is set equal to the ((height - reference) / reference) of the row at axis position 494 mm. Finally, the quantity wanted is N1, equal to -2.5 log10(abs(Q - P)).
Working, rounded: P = 0.019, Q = 0.028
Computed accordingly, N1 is 5.1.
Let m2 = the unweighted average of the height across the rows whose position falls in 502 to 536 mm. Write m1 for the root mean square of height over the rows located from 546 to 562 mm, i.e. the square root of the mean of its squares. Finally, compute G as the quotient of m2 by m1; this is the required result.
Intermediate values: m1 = 59.8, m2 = 60.2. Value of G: 1.01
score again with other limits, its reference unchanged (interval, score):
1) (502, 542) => 0.0220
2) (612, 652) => 0.0262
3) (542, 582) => 0.0219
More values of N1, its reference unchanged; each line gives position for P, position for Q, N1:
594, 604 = 5.2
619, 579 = 3.0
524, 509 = 4.5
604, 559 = 3.5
